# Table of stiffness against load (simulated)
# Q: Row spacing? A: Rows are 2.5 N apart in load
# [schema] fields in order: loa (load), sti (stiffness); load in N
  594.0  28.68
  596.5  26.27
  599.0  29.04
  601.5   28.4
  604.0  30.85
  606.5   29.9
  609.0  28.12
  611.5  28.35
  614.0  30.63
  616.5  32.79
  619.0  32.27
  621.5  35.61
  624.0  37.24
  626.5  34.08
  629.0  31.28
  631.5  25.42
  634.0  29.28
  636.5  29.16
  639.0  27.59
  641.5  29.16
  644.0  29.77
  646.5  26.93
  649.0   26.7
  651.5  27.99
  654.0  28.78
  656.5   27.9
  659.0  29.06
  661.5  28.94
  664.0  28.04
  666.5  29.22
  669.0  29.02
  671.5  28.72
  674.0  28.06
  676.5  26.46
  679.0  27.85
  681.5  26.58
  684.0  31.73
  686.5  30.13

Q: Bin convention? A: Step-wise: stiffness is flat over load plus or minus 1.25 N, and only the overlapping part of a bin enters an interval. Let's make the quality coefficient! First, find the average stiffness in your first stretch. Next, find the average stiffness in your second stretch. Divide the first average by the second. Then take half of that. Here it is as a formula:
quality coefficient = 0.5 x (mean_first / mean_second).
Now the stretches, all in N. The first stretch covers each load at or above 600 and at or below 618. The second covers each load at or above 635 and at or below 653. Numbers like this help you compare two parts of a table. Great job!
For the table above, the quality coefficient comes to 0.530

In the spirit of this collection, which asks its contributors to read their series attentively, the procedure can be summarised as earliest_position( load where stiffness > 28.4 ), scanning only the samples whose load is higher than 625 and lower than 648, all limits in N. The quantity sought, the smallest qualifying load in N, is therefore 626.5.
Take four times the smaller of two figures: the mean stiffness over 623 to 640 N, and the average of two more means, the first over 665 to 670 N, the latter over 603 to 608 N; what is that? 119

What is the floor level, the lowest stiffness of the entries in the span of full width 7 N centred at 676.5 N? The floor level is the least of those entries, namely 26.46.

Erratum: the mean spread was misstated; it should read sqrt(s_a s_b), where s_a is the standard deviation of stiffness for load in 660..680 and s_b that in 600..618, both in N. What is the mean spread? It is 1.2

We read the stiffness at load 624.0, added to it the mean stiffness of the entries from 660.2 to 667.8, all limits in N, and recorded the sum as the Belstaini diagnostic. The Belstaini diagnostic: 66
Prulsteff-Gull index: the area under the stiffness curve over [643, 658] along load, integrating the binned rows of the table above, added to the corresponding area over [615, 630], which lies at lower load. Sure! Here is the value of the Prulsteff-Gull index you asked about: 928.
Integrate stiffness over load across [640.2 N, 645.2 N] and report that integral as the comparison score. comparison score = 147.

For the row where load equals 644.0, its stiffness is 29.77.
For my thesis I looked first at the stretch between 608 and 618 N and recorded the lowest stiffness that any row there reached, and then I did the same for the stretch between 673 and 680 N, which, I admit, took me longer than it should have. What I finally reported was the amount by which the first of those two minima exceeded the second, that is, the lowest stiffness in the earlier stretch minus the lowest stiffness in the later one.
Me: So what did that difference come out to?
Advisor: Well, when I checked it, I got 1.7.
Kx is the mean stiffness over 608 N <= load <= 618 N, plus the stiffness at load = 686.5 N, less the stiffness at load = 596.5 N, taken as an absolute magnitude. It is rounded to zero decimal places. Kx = 34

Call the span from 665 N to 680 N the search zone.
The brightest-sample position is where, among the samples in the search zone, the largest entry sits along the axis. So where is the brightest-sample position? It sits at 666.5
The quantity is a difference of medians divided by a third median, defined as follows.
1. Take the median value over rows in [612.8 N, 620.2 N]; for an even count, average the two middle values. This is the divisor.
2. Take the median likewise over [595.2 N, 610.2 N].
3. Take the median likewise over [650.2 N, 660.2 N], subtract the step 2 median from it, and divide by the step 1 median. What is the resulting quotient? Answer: -0.010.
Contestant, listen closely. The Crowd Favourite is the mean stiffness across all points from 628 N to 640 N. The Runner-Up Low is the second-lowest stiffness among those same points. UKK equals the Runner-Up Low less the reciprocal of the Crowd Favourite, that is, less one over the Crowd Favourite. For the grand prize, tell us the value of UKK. 27.6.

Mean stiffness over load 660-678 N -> 28.4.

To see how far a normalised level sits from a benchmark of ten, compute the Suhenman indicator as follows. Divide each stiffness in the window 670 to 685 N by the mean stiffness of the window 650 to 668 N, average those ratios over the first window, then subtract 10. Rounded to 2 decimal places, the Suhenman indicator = -9.01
